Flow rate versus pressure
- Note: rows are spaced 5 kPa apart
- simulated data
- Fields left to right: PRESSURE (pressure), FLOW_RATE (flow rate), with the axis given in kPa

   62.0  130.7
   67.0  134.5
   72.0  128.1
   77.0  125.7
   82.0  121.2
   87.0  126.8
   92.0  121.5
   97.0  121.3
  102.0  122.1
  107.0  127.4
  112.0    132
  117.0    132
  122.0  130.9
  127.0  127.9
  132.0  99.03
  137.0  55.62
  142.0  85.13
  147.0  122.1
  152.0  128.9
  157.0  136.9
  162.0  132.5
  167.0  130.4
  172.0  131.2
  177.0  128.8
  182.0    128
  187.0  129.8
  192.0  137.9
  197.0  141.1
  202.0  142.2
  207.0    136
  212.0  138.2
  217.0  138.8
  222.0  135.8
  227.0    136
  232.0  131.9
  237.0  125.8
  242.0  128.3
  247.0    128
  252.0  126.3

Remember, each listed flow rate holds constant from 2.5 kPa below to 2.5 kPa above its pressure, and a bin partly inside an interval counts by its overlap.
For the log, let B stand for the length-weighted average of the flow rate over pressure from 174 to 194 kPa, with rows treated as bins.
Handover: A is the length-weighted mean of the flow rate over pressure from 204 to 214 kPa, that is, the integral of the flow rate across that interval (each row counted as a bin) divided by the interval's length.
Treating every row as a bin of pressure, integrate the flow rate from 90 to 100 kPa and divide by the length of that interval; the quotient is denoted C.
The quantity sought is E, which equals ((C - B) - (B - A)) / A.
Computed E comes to -0.02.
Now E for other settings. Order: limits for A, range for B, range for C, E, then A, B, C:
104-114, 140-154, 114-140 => 0.10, 129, 112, 109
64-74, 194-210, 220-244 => -0.12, 131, 140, 132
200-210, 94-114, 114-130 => 0.13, 139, 125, 129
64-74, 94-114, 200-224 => 0.14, 131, 125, 138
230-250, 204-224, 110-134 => -0.17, 128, 137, 125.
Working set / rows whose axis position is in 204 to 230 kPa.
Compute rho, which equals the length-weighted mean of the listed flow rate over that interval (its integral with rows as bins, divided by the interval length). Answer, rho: 137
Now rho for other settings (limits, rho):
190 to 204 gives 140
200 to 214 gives 139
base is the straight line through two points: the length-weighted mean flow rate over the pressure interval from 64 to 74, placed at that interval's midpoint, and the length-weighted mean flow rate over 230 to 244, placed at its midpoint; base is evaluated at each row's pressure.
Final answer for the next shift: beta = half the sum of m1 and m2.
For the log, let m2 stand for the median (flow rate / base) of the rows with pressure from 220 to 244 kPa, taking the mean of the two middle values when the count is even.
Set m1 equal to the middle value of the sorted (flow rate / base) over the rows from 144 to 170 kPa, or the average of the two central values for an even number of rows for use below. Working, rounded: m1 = 1.00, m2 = 1.03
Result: 1.02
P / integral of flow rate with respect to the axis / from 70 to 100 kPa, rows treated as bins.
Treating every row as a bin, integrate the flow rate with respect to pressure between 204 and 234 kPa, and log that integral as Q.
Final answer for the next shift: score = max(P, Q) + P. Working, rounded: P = 3720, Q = 4089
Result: 7809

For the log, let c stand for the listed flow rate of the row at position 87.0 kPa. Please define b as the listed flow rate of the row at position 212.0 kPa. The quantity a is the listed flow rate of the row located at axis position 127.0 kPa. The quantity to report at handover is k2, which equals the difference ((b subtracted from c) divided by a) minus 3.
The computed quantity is -3.09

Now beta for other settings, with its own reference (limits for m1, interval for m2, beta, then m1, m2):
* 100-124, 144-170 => 1.00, 1.00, 1.00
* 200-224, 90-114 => 1.00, 1.07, 0.93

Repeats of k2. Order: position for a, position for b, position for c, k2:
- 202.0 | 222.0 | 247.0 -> -3.05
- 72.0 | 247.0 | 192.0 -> -2.92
